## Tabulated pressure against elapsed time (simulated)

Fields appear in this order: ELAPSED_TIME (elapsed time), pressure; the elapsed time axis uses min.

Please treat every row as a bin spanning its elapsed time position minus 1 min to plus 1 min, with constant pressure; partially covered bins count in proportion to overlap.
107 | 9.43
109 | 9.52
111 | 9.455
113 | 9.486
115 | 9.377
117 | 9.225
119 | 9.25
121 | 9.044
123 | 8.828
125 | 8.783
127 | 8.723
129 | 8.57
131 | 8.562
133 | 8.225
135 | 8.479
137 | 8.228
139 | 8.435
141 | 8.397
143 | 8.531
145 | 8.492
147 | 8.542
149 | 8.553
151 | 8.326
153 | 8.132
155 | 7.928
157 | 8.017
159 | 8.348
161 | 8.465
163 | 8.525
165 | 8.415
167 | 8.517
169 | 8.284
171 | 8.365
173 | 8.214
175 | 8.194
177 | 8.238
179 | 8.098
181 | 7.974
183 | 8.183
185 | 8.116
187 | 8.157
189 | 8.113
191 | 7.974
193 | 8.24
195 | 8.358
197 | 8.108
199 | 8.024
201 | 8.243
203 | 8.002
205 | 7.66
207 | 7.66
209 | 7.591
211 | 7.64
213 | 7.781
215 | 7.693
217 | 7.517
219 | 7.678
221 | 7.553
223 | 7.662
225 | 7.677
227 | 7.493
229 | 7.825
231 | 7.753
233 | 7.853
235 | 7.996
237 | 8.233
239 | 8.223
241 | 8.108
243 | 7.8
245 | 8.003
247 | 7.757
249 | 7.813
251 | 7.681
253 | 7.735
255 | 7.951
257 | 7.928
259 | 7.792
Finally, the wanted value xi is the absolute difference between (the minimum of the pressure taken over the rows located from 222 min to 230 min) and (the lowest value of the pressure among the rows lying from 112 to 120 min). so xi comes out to 1.73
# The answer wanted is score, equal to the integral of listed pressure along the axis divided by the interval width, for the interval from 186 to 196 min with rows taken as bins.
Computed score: 8.17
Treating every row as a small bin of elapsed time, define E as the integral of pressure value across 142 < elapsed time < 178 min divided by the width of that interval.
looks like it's 8.3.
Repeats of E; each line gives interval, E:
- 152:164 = 8.2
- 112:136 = 8.9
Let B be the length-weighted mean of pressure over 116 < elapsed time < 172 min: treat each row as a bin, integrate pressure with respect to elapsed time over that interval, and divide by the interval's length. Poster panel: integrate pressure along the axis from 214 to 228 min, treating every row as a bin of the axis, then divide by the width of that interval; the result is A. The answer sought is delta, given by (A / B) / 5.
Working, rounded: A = 7.61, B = 8.51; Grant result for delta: 0.179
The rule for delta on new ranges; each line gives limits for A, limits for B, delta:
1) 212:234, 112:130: 0.170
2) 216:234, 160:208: 0.188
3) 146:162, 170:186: 0.203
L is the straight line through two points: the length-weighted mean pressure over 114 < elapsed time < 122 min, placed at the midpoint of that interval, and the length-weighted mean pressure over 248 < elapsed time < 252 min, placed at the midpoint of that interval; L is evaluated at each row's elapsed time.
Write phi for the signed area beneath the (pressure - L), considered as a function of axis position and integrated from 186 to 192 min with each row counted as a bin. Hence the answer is -2.1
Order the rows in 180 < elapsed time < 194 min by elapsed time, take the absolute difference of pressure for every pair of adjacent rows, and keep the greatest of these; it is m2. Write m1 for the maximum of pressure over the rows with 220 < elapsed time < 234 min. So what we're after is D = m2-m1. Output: -7.6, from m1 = 7.853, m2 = 0.266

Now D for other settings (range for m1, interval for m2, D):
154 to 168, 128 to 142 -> -8.2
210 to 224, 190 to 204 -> -7.5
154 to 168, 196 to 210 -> -8.2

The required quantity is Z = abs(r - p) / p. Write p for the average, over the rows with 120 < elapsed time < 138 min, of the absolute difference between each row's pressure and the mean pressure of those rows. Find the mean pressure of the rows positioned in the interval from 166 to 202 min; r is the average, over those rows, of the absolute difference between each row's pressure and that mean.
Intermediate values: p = 0.213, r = 0.106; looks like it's 0.5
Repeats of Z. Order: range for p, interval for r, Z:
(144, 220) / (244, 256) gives 0.6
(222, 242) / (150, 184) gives 0.3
